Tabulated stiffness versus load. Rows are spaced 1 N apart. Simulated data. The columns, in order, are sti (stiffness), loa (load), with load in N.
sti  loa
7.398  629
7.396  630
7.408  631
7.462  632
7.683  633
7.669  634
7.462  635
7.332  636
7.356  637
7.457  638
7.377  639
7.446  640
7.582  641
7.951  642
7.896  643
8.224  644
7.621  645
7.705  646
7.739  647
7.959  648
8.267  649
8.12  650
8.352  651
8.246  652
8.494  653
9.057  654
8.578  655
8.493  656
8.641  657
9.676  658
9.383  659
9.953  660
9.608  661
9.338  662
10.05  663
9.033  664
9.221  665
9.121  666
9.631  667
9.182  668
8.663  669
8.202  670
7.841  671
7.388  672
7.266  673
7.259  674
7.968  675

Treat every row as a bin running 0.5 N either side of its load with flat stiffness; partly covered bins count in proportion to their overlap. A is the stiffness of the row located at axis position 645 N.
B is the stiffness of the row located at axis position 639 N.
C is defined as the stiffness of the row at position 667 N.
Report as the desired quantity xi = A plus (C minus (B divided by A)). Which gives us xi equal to 16.3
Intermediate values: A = 7.621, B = 7.377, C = 9.631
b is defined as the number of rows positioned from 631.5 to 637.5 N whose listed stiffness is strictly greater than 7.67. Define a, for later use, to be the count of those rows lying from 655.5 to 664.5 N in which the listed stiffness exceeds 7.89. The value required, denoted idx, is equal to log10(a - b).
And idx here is 0.9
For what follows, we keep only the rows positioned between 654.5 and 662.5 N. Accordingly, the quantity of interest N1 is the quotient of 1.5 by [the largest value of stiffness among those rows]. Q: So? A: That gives 0.151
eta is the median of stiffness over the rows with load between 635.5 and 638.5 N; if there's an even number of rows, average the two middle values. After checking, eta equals 7.4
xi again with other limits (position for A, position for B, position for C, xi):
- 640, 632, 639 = 13.8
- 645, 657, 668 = 15.7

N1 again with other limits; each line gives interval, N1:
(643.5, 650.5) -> 0.181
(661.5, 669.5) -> 0.149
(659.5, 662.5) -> 0.151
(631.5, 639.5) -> 0.195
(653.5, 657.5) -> 0.166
